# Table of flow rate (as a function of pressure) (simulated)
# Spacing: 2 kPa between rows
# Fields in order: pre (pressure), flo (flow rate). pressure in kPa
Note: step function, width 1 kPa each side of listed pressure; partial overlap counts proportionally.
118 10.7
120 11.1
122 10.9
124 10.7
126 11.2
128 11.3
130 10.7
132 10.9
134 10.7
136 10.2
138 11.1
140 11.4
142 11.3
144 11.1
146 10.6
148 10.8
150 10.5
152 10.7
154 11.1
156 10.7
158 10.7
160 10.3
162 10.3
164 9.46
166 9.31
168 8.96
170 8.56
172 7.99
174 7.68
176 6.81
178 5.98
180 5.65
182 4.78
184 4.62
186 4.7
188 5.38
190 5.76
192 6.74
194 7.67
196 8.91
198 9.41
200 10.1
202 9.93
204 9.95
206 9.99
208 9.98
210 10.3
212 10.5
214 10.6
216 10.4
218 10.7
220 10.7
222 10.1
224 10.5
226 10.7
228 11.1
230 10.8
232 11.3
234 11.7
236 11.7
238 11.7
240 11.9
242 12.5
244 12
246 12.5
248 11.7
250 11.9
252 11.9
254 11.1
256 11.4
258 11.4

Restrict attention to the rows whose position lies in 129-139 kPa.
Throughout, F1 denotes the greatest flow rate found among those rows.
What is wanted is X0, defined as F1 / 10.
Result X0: 1.11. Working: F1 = 11.1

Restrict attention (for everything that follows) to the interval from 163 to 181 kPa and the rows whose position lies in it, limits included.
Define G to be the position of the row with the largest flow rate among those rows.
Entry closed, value 164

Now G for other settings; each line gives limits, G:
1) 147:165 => 154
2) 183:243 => 242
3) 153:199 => 154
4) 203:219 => 218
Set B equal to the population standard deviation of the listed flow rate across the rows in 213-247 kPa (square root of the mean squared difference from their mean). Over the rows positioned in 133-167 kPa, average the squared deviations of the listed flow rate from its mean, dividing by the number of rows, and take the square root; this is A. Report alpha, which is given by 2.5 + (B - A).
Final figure 2.7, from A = 0.56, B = 0.7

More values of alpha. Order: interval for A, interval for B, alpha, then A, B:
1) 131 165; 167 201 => 3.8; 0.46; 1.7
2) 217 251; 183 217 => 4.0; 0.69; 2.1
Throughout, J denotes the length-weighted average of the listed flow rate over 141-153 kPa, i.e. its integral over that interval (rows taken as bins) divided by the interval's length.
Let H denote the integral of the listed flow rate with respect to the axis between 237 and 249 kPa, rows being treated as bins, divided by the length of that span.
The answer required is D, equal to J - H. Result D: -1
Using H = 12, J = 10.8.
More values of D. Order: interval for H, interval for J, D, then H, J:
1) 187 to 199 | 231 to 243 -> 4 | 7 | 11.8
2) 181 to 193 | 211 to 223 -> 5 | 5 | 10.5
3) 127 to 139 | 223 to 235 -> 0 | 11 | 11.0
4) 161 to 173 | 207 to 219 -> 1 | 9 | 10.4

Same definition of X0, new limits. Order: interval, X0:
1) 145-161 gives 1.11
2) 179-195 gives 0.77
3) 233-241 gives 1.19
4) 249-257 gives 1.19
